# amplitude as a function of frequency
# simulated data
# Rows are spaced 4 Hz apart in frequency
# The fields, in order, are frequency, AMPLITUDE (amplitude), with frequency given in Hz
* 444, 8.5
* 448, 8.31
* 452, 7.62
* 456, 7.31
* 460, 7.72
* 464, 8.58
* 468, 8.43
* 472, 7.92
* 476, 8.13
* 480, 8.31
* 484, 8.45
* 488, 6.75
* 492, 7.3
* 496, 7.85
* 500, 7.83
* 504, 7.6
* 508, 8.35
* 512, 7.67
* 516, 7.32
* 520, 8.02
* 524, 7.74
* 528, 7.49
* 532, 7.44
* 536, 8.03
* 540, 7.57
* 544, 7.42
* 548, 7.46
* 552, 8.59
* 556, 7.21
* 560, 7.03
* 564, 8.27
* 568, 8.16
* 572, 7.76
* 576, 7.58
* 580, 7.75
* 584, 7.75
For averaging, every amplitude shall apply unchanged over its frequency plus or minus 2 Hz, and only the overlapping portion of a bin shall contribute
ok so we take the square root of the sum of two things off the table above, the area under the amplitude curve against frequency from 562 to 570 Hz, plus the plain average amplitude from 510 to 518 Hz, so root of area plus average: 8.56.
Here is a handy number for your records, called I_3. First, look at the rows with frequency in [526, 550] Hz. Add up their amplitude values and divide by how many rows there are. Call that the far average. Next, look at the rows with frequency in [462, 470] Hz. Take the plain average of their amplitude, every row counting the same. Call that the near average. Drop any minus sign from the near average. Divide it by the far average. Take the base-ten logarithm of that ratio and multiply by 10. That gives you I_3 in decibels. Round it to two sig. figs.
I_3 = 0.51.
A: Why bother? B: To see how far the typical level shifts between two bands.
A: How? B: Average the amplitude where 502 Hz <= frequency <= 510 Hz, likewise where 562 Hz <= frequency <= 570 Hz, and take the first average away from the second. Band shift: 0.2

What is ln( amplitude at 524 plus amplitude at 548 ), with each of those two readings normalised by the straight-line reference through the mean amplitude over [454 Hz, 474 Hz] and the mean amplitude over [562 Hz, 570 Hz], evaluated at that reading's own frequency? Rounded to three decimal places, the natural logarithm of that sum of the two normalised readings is 0.623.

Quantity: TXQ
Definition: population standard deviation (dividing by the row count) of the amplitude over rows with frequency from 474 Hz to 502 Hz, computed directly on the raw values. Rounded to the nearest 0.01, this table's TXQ 0.55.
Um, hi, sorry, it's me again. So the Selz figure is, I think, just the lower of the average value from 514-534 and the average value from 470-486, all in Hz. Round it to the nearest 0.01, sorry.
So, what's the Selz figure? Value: 7.60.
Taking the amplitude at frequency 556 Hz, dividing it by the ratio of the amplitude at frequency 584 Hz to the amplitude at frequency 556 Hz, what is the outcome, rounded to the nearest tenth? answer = 6.7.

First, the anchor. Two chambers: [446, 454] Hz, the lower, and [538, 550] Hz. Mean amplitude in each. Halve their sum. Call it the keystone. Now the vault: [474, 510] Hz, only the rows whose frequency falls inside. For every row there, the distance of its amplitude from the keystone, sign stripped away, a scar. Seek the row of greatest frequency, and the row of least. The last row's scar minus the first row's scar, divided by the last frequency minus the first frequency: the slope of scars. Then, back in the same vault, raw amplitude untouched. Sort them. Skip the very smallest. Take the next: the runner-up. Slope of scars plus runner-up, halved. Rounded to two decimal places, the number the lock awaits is 3.65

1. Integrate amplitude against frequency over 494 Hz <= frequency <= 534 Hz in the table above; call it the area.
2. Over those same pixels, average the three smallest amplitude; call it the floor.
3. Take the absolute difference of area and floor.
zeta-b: 302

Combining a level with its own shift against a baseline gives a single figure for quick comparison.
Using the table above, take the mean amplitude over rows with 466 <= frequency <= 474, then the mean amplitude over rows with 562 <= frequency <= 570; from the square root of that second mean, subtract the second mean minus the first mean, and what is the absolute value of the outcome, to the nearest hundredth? 2.83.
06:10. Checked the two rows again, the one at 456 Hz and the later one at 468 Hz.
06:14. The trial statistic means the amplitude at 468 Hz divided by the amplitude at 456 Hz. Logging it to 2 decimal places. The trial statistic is 1.15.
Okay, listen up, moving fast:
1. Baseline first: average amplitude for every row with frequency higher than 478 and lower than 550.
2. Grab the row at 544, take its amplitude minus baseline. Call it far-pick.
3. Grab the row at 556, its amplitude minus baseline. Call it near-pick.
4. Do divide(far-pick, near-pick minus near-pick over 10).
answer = 1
